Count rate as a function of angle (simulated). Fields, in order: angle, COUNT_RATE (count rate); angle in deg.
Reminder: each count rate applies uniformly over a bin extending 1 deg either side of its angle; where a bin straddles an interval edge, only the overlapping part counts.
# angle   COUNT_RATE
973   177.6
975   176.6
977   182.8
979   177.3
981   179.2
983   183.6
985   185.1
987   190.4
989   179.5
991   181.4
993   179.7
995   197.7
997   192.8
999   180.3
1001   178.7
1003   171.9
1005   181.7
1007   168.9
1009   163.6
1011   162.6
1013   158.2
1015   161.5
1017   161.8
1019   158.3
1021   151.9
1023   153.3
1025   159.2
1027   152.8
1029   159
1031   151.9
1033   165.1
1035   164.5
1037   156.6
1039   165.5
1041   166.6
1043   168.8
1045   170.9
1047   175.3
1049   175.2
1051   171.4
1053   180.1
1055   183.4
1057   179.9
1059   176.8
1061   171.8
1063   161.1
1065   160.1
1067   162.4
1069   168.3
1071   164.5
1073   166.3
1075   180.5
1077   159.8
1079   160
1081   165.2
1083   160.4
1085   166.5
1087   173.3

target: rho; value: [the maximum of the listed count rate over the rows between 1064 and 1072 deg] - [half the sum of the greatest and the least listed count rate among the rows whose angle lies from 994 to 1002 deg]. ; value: -20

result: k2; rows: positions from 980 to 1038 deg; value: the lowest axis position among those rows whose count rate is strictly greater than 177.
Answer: 981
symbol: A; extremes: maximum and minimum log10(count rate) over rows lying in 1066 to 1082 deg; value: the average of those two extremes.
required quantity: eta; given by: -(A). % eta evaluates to -2.23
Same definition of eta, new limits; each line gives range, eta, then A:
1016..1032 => -2.20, 2.20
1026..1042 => -2.20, 2.20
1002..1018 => -2.23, 2.23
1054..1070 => -2.23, 2.23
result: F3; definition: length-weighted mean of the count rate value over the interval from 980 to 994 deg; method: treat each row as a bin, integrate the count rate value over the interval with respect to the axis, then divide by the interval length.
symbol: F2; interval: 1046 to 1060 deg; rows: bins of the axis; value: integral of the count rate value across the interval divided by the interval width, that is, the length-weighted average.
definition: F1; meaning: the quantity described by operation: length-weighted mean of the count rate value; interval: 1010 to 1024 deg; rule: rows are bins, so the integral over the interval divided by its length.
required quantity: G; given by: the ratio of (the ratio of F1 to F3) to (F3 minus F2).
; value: 0.16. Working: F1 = 158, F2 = 177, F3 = 183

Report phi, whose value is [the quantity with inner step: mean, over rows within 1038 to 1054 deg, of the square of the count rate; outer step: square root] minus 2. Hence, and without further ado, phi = 170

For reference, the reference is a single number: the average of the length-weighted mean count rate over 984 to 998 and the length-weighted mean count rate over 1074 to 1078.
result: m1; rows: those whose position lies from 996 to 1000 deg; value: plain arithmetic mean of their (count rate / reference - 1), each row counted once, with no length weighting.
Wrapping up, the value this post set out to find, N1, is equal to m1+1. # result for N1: 1.05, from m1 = 0.046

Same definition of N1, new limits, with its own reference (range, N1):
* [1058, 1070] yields 0.93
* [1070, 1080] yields 0.93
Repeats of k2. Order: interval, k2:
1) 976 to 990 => 977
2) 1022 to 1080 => 1053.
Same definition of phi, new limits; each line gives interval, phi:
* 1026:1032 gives 153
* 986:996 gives 184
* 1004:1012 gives 167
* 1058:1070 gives 165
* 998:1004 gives 175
